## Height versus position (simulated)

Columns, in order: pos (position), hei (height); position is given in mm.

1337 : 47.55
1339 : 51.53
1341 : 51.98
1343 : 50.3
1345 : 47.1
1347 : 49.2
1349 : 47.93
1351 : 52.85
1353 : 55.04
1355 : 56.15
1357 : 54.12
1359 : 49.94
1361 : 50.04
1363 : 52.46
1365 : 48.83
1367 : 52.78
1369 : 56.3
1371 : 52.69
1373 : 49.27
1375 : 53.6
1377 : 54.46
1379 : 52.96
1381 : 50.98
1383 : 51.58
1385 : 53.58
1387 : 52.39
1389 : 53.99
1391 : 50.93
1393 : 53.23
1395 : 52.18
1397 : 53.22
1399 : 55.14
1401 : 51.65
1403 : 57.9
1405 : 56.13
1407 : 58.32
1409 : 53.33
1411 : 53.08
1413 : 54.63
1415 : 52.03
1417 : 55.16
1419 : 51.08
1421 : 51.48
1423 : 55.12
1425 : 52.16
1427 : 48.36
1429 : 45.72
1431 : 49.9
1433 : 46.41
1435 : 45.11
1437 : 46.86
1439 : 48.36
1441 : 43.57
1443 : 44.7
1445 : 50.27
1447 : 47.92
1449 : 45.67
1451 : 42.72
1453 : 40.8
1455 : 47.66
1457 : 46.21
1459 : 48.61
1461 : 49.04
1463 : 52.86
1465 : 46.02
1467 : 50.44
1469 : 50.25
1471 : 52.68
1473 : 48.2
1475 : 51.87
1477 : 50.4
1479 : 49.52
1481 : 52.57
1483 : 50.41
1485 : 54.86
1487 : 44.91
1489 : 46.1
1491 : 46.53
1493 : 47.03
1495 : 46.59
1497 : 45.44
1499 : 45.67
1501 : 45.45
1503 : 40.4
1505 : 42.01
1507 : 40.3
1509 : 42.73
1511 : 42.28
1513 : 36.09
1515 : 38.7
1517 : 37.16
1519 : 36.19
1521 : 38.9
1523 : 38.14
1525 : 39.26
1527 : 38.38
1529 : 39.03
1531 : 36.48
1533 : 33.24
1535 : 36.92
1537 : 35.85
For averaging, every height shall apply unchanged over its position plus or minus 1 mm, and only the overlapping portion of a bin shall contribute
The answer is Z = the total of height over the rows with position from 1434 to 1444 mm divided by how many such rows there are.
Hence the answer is 45.7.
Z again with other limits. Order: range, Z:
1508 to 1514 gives 40.4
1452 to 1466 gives 47.3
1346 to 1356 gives 52.2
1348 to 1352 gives 50.4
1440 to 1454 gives 45.1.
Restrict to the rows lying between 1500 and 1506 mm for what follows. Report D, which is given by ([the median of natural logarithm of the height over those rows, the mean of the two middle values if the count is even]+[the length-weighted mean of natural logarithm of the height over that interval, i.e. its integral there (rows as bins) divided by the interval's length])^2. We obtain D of 56.1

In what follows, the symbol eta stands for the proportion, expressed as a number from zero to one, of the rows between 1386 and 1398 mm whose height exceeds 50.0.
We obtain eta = 1.00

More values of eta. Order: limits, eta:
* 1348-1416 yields 0.88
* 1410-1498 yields 0.41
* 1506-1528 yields 0.00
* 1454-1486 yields 0.56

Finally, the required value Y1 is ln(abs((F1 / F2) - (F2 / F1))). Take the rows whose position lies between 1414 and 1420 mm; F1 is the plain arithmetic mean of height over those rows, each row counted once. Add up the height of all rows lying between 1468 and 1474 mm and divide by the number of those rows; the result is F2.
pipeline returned -2.4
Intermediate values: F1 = 52.8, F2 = 50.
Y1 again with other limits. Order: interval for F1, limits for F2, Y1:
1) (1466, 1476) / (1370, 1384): -2.8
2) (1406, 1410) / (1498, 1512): -0.6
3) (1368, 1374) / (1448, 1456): -1.0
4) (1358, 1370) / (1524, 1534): -0.4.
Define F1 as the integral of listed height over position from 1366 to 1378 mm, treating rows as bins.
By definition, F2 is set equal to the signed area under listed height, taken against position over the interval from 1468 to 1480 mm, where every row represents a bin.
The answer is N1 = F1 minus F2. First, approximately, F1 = 638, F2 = 606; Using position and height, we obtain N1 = 32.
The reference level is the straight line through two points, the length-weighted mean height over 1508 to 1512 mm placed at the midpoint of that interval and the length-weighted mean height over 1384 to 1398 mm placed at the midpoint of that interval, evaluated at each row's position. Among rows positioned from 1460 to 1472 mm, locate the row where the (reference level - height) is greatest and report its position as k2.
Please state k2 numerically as 1465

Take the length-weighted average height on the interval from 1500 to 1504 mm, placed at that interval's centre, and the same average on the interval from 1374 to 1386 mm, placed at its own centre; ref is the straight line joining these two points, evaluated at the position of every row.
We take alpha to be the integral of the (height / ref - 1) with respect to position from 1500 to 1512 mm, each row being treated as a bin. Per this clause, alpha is -0.1 mm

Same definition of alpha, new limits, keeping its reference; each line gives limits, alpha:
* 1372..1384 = -0.2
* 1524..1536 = -1.0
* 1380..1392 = 0.0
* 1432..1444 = -0.6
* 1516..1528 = -1.0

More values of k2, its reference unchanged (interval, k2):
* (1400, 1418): 1401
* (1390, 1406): 1391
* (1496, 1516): 1513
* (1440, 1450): 1441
